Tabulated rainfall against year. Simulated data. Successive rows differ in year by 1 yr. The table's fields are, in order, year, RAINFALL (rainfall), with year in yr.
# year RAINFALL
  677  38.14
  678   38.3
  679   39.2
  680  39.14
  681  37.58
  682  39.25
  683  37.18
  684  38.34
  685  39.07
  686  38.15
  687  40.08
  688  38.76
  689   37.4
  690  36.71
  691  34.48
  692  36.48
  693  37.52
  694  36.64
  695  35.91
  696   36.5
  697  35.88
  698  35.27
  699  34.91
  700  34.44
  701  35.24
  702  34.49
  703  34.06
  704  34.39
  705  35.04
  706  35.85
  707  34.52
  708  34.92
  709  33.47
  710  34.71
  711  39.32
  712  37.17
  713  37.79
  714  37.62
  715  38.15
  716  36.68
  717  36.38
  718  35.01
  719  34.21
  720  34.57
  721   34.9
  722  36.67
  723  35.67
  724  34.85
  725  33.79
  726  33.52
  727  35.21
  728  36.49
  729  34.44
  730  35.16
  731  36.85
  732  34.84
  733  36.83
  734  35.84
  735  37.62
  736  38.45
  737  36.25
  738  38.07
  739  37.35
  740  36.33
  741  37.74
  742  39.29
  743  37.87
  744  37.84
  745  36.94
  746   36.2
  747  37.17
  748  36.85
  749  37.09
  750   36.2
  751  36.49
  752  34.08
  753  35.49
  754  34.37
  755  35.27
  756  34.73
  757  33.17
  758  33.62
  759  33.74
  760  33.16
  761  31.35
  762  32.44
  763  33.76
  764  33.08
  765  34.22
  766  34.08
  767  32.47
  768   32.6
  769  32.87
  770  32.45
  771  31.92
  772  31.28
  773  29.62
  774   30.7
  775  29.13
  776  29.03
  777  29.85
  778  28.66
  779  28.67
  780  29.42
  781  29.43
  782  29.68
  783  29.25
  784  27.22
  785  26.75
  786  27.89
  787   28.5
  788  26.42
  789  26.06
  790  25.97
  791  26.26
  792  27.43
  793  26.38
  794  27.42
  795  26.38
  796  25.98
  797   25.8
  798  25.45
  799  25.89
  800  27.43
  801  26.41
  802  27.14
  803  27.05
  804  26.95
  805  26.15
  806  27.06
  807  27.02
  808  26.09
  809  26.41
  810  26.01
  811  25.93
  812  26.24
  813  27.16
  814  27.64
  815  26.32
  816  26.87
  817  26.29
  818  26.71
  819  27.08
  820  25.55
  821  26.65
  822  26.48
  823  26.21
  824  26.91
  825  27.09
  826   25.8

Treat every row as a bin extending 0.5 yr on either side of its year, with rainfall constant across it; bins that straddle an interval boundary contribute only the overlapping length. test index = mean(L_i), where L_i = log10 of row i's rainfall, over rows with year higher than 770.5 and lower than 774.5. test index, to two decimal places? 1.49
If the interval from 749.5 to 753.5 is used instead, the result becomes 1.55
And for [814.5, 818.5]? 1.42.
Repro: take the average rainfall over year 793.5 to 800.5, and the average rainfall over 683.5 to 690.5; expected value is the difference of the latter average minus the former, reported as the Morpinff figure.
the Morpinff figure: 12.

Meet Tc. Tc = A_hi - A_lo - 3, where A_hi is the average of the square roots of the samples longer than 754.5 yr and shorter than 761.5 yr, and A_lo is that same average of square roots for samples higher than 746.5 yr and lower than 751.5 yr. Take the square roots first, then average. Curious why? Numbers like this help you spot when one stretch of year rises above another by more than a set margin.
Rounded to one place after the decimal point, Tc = -3.3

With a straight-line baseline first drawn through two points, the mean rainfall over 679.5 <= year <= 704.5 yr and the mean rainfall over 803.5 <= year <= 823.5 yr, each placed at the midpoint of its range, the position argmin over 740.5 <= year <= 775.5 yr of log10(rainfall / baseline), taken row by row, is 775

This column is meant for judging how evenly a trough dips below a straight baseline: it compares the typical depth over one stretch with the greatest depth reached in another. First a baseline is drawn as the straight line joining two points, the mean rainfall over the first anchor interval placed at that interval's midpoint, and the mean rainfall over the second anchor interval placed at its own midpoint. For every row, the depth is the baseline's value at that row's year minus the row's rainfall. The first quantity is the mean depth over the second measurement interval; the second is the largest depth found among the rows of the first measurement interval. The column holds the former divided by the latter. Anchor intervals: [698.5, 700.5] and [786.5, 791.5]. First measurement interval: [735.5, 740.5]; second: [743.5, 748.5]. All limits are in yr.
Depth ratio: 1.3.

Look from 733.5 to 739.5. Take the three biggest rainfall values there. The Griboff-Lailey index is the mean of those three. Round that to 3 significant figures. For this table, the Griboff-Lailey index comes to 38.0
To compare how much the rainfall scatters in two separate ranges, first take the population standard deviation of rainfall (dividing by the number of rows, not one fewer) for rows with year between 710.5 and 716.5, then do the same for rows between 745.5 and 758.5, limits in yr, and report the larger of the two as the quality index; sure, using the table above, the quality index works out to 1.3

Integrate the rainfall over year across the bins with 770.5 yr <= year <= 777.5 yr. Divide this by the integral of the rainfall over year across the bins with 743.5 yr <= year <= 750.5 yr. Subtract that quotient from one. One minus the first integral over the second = 0.18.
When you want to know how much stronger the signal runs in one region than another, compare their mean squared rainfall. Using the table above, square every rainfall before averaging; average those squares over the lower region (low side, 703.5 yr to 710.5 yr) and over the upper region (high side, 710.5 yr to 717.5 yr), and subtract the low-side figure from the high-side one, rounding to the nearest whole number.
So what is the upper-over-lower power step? 209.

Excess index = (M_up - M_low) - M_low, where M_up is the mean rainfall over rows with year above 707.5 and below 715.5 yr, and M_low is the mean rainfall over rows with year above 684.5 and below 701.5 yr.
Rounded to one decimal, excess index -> -36.7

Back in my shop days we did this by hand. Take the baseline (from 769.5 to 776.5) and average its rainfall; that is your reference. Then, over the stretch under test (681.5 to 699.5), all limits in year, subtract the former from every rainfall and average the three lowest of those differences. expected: 4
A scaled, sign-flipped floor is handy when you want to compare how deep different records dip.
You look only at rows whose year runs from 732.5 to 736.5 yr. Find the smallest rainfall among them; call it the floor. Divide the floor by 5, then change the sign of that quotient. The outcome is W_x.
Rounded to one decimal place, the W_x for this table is -7.2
